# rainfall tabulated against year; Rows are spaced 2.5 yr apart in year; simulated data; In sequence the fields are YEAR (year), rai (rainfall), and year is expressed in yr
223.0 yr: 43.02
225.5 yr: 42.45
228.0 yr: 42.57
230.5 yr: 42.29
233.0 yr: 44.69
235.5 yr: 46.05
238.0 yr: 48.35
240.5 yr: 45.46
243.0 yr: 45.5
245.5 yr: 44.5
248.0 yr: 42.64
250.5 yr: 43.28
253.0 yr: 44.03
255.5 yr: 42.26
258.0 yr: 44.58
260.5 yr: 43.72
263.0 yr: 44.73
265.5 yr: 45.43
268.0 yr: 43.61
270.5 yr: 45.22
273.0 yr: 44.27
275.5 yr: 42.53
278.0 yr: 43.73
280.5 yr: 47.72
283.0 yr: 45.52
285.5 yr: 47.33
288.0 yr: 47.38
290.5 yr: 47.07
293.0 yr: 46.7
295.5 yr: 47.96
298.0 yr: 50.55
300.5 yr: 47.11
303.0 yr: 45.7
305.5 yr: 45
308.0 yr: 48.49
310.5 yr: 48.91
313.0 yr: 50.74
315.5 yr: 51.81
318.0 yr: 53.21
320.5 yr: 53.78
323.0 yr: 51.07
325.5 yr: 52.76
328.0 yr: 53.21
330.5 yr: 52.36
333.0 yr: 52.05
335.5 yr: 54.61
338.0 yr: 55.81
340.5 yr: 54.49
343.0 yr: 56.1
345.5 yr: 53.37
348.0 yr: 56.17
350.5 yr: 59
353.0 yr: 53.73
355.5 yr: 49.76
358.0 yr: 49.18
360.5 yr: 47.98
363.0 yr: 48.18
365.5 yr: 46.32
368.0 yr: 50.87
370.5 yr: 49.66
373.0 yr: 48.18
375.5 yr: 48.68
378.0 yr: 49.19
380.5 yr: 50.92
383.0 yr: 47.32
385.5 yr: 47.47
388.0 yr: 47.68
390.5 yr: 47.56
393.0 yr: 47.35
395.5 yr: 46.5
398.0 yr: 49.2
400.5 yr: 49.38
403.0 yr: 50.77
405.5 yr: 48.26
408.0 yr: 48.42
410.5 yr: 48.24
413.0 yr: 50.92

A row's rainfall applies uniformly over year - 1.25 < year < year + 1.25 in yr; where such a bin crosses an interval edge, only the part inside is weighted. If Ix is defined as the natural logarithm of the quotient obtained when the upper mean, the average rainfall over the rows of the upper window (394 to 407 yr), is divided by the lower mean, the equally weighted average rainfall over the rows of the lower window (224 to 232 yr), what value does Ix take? 0.14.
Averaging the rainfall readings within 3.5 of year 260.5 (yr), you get 44.3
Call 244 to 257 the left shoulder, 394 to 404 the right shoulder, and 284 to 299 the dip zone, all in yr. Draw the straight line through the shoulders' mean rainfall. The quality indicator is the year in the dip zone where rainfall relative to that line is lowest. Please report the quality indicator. 293.0 yr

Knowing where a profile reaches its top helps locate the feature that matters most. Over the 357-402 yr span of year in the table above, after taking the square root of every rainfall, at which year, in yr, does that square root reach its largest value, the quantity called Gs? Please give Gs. 380.5 yr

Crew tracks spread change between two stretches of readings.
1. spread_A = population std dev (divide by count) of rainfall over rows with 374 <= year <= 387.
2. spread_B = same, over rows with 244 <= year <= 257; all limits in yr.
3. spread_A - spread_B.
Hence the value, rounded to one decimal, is 0.5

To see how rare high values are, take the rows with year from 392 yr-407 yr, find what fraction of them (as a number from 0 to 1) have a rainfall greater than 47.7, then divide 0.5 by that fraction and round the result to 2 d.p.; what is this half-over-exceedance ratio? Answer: 0.75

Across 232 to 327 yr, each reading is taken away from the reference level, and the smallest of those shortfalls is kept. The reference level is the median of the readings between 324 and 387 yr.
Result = -3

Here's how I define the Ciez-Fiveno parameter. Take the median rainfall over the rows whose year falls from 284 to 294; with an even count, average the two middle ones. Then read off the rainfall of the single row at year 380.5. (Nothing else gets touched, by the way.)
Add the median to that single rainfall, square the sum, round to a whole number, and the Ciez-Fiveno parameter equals 9628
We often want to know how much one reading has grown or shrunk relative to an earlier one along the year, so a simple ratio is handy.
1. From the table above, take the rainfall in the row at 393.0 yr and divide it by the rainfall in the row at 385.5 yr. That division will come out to 1.00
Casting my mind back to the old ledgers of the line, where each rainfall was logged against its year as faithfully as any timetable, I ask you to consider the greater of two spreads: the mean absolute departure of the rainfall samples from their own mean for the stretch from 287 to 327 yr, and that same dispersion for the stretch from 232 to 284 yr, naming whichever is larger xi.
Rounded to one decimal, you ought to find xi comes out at 2.4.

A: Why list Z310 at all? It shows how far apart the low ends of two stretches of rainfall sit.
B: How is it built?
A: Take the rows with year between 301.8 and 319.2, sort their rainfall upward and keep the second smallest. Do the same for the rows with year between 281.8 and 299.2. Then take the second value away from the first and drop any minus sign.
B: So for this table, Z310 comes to 1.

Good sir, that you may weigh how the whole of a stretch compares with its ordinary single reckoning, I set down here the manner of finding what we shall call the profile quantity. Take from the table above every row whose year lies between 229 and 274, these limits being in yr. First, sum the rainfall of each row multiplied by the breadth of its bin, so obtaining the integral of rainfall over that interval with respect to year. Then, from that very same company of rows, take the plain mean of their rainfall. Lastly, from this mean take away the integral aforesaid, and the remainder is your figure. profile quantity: -1957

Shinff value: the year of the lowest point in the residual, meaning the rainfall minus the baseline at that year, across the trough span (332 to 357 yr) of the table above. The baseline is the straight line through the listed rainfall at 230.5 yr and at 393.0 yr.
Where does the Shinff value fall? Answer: 355.5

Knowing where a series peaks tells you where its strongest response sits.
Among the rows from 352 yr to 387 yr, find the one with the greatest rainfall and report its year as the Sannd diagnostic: 353.0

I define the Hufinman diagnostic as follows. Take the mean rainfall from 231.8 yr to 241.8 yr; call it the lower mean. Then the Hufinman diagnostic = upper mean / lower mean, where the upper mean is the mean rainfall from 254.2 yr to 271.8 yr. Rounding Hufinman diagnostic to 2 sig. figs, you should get 0.96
